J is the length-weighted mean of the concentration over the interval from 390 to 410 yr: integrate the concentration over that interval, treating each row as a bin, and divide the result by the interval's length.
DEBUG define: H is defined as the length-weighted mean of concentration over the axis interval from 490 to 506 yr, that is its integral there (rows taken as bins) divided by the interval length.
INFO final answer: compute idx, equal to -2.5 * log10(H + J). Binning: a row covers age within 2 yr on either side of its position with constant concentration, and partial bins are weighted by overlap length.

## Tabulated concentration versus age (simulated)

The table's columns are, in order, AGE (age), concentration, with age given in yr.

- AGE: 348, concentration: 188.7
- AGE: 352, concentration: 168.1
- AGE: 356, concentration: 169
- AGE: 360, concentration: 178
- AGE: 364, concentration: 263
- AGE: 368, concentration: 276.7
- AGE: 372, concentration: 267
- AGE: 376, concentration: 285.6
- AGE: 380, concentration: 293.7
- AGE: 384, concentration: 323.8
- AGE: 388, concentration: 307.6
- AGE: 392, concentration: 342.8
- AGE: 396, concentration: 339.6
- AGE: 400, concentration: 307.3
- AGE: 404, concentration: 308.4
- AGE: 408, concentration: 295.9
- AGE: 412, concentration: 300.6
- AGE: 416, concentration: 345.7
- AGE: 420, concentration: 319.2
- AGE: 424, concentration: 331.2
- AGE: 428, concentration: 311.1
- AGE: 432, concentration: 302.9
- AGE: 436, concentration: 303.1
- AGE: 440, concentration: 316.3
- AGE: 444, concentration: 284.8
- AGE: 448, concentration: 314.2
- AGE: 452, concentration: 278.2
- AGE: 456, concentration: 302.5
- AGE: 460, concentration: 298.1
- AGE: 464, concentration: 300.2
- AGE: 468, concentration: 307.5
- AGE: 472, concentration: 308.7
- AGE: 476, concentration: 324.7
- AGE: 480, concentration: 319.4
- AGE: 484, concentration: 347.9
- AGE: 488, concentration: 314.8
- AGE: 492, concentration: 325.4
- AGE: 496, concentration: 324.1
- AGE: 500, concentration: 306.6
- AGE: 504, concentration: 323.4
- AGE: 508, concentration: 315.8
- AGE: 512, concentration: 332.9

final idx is -7.01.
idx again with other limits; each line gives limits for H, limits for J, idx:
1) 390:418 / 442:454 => -6.97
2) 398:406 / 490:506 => -6.99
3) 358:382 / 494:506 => -6.91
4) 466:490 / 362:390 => -6.96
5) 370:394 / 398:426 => -6.98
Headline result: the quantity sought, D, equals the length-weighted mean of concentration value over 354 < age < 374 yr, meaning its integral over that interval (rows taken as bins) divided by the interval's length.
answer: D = 231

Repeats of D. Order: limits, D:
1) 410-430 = 322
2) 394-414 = 310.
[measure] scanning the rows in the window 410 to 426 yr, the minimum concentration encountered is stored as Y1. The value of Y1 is 300.6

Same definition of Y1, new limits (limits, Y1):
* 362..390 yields 263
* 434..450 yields 284.8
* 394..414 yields 295.9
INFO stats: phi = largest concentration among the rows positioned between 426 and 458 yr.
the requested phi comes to 316.3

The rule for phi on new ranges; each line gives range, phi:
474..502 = 347.9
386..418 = 345.7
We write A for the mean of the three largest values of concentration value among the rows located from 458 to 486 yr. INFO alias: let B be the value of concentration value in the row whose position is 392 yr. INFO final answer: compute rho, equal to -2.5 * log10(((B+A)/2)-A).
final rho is -1.96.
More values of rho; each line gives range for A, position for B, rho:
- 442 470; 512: -2.74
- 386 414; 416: -2.22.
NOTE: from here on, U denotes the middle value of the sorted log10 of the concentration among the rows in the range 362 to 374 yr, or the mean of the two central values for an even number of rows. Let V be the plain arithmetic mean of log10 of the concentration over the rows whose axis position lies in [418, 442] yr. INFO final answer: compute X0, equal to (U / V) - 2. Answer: -1.03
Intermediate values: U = 2.427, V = 2.50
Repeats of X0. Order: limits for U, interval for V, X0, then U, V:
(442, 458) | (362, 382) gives -0.99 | 2.468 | 2.44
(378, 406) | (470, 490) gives -1.01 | 2.489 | 2.51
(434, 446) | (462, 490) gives -1.01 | 2.482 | 2.50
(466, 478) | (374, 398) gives -1.00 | 2.490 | 2.50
